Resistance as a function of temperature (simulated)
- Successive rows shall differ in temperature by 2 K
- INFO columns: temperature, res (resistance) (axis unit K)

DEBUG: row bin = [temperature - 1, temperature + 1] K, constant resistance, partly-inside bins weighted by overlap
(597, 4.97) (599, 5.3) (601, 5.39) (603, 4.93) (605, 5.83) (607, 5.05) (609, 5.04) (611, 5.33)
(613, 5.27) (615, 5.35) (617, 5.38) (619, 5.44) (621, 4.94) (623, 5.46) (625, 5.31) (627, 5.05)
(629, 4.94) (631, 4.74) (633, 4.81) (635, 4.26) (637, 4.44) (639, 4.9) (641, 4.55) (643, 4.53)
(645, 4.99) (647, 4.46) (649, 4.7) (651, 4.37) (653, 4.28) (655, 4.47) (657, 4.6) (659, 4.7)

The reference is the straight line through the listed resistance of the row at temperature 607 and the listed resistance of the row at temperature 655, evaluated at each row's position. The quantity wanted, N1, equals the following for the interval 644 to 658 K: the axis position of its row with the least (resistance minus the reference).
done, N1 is 653 K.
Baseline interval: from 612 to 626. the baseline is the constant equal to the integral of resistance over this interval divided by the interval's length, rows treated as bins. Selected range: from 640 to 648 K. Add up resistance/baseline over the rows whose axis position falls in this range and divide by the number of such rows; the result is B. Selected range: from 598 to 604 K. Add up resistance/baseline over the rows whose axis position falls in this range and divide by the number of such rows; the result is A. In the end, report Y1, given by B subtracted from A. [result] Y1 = 0.11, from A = 0.98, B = 0.87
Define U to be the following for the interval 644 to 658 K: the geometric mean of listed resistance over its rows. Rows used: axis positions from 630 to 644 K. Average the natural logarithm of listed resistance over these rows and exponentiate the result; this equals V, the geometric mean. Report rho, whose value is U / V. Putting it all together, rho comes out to 0.99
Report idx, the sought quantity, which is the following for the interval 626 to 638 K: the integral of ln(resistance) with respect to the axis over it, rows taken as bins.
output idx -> 18.6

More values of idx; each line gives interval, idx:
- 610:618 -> 13.4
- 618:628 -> 16.6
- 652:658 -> 9.0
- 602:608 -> 10.0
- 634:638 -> 5.9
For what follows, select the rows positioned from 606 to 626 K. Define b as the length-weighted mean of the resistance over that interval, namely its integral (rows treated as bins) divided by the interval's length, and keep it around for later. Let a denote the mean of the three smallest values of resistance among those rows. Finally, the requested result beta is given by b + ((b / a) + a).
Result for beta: 11.3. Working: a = 5.01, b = 5.26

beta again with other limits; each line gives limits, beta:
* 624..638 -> 10.3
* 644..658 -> 10.0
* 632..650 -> 10.1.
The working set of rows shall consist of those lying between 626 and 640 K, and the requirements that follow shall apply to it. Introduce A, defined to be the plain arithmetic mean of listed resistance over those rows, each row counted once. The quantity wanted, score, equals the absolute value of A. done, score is 4.73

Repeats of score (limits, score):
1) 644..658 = 4.55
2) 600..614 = 5.26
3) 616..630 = 5.22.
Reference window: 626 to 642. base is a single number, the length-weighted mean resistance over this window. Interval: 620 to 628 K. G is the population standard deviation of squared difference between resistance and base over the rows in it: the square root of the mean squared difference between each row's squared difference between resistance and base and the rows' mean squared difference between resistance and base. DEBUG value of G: 0.202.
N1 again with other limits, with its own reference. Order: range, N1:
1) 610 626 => 621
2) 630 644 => 635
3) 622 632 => 631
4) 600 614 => 603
